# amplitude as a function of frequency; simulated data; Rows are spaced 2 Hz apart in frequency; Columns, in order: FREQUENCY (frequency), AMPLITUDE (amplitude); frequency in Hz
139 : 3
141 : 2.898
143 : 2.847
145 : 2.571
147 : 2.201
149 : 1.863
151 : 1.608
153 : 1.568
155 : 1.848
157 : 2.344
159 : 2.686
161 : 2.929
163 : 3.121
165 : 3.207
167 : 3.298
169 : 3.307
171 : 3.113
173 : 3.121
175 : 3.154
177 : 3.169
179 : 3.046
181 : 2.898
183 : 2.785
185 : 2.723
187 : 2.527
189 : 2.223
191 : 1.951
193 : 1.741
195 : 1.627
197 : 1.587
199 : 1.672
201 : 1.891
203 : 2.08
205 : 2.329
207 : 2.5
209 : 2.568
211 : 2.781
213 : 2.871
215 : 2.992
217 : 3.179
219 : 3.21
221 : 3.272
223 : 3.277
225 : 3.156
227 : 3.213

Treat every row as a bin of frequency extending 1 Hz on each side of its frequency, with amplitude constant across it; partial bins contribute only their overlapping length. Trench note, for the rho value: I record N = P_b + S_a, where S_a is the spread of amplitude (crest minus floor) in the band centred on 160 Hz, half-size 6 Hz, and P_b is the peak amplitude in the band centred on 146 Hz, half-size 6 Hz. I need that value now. 4.26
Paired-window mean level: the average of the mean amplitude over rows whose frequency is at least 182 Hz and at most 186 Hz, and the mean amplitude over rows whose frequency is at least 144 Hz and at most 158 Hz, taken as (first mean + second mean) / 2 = 2.38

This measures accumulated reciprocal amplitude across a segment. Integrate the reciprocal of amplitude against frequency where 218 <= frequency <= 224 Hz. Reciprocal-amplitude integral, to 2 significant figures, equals 1.8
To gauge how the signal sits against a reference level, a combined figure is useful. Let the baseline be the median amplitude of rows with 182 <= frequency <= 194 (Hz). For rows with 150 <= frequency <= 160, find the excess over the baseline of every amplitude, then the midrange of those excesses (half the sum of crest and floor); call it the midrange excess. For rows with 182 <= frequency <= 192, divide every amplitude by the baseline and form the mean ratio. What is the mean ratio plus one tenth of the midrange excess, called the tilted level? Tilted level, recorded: 1.00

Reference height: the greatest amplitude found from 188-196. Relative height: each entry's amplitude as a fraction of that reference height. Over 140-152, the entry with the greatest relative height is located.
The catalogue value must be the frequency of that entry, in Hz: 141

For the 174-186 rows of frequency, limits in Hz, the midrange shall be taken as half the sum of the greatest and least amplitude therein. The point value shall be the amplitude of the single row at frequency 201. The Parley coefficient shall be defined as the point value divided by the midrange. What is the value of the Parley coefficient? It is 0.64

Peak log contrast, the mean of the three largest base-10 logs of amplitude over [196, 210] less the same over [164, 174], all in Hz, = -0.12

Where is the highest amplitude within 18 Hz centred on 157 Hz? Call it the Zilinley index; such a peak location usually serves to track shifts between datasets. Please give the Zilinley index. 165 Hz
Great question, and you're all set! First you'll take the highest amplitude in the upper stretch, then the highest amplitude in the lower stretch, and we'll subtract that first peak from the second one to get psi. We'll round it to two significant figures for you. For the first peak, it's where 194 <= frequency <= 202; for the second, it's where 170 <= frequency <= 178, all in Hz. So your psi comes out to 1.3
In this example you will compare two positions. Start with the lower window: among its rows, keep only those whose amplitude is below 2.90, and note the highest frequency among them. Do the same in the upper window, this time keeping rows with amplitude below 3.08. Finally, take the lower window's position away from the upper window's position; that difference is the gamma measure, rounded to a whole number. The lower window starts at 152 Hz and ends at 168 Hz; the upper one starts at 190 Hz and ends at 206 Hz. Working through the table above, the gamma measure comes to 46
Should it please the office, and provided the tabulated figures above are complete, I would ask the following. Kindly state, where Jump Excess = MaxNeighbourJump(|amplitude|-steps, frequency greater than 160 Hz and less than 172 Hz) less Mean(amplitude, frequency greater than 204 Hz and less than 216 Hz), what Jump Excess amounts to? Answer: -2.48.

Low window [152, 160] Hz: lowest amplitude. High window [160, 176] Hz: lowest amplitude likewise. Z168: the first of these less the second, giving -1.4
